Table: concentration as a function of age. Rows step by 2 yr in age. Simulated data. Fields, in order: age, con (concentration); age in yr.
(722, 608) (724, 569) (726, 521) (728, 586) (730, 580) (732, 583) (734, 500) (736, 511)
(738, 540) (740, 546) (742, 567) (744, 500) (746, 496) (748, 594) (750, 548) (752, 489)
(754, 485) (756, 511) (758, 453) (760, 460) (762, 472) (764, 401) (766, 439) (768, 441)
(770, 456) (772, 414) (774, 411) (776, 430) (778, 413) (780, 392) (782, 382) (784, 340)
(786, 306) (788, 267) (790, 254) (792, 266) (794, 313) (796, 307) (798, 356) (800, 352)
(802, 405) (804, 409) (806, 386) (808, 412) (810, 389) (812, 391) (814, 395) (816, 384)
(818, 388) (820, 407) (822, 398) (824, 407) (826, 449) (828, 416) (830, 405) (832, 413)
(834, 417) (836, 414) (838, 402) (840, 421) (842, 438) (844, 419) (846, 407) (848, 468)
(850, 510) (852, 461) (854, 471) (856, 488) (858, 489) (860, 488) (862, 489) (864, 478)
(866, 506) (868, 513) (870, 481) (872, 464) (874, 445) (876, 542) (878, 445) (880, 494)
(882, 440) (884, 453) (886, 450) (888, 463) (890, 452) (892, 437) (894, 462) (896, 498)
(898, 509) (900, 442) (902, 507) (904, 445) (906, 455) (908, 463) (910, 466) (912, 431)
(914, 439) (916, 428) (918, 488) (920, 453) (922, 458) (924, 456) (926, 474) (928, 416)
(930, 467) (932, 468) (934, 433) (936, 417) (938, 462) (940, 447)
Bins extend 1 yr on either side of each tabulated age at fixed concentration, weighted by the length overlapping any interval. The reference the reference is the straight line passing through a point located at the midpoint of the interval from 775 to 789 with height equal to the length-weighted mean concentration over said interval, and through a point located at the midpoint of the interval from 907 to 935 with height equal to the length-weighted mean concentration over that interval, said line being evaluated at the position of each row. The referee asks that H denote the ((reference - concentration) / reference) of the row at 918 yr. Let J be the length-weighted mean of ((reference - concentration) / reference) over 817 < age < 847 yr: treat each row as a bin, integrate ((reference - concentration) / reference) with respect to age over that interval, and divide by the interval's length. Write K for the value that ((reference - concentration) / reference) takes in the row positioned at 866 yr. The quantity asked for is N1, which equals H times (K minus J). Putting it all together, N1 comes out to 0.014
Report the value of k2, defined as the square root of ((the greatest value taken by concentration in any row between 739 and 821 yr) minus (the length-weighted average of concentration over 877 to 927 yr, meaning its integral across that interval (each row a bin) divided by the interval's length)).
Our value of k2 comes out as 11.6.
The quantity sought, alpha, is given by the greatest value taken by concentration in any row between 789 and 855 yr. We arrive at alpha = 510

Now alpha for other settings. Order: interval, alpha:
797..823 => 412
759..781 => 472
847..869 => 513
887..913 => 509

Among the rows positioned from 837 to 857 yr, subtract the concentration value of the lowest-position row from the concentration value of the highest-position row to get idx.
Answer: 86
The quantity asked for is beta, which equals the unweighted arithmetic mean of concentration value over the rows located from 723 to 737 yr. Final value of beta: 550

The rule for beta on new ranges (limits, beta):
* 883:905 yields 465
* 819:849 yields 419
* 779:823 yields 359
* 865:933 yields 465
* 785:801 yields 303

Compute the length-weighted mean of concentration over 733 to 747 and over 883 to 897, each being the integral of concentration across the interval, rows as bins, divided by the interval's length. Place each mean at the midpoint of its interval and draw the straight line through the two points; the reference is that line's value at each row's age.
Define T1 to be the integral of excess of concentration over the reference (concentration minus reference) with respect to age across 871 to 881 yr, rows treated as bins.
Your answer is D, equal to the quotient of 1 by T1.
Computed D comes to 0.008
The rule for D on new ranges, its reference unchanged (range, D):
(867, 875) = 0.015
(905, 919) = 0.025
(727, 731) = 0.005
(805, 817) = -0.001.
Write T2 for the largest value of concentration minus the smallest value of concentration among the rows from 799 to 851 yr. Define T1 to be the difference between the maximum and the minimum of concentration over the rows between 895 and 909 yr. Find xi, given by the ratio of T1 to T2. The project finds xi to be 0.4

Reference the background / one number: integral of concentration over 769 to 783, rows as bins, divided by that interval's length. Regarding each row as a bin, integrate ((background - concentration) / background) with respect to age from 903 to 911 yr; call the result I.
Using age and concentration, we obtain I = -0.8 yr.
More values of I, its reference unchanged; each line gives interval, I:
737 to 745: -2.4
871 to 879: -1.2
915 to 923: -0.8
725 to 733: -3.0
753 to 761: -1.2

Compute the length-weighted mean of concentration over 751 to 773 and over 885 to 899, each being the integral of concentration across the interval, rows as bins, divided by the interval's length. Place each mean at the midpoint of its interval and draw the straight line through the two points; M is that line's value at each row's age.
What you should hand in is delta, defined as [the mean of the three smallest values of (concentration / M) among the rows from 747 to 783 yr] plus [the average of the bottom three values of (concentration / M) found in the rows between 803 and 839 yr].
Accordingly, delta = 1.69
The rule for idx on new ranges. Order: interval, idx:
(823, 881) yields 87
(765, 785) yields -99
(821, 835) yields 19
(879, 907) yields -39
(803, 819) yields -21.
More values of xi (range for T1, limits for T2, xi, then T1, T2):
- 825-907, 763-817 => 0.7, 140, 202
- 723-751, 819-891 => 0.7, 98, 144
